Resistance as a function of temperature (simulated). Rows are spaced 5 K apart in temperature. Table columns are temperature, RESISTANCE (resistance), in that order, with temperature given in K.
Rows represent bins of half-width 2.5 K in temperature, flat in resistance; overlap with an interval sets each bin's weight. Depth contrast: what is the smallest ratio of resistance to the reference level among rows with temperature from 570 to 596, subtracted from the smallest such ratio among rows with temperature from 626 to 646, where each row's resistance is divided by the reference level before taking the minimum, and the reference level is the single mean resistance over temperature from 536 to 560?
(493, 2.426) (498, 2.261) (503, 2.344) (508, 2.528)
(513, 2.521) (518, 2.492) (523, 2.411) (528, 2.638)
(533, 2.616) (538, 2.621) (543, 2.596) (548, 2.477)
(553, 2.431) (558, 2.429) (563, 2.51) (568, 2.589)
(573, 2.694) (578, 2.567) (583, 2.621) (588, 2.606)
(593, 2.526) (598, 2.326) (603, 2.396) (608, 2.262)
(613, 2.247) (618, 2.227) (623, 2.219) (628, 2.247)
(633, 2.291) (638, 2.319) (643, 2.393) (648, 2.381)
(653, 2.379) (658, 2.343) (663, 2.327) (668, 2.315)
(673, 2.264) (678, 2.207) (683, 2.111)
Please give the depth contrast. -0.11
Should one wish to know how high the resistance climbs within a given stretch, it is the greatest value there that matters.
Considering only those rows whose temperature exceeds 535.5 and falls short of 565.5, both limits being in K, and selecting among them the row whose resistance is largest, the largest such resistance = 2.621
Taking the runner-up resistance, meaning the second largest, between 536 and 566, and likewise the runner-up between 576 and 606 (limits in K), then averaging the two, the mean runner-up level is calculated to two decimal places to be 2.60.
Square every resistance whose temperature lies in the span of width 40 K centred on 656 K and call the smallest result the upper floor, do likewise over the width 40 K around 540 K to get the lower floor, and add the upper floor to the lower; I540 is 10.9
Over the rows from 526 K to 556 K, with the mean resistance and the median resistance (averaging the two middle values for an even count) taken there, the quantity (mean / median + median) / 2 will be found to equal 1.79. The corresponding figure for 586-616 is 1.69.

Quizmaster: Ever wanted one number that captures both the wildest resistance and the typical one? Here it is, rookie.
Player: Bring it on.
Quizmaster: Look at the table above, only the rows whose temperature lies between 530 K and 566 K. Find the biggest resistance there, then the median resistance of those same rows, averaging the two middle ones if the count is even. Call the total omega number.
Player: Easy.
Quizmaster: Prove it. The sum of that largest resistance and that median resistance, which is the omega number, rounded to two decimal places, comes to 5.13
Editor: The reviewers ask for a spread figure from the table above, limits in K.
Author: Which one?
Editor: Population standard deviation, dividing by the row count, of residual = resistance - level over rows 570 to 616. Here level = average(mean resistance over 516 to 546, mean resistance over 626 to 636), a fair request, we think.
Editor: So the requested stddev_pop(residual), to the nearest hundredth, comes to 0.16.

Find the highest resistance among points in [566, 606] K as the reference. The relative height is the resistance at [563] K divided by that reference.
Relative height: 0.93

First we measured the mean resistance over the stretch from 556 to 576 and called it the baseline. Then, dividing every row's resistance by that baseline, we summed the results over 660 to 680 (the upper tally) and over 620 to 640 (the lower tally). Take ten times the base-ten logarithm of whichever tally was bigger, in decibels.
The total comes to 5.52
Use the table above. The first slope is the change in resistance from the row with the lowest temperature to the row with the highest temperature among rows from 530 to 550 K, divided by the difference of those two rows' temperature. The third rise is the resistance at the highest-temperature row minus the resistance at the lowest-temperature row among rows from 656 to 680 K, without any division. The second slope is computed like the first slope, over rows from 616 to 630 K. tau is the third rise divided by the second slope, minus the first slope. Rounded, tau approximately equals -68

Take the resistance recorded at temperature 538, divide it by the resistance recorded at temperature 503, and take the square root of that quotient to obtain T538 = 1.06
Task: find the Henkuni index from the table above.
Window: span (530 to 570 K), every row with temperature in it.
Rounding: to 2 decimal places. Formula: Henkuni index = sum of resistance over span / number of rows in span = 2.53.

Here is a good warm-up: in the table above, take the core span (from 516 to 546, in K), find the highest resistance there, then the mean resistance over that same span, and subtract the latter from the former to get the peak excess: 0.076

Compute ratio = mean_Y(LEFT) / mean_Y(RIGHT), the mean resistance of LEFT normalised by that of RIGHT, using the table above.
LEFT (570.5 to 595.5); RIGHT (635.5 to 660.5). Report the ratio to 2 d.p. 1.10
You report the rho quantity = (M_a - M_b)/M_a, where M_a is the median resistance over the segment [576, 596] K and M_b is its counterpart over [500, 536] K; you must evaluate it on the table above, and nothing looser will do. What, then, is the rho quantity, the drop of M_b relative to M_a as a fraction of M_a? 0.025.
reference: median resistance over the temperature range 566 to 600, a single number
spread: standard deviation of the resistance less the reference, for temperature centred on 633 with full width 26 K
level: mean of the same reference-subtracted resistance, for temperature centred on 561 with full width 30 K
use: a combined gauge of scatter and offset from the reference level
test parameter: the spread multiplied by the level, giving -0.004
